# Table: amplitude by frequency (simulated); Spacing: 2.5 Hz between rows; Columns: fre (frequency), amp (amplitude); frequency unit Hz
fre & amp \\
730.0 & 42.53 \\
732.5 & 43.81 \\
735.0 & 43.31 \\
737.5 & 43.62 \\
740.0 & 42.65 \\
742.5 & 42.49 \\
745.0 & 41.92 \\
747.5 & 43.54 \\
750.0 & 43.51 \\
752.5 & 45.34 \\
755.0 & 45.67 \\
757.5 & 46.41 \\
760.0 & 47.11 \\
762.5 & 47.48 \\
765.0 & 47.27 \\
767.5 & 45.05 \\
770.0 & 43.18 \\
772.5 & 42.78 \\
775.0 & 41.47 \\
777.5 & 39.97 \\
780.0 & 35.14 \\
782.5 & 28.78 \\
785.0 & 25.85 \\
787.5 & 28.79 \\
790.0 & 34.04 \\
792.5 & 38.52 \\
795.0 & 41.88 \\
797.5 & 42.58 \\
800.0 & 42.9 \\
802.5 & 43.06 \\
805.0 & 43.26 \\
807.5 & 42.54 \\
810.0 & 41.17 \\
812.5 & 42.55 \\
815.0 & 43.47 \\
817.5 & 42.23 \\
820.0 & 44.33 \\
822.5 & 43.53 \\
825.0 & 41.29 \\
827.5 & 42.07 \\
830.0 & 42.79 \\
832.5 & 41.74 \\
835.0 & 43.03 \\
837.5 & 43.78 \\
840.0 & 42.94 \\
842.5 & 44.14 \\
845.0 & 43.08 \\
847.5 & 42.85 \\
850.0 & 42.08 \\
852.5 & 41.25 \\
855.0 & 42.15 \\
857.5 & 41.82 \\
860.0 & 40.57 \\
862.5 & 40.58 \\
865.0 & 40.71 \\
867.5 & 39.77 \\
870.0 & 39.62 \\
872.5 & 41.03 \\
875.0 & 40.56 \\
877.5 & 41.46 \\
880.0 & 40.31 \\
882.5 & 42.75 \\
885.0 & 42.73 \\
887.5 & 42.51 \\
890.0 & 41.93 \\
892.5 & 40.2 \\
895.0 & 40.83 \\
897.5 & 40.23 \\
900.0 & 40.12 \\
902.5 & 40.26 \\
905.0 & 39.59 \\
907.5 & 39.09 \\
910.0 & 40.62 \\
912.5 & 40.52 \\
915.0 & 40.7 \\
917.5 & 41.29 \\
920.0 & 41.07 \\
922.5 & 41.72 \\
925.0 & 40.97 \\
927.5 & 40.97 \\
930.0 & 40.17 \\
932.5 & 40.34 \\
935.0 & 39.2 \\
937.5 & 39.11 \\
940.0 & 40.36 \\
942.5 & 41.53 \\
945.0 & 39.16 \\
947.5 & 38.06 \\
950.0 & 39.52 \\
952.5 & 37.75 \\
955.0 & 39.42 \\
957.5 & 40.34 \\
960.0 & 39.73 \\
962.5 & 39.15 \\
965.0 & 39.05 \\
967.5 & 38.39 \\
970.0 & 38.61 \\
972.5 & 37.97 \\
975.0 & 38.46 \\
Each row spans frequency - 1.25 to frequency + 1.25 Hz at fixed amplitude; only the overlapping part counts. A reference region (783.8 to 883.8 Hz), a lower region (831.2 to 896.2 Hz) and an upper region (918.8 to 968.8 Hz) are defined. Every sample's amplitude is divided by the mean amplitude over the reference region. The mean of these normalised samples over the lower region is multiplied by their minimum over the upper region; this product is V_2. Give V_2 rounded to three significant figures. 0.933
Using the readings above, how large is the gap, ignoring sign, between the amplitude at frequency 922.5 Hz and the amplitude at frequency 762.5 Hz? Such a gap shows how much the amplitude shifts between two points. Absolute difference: 5.8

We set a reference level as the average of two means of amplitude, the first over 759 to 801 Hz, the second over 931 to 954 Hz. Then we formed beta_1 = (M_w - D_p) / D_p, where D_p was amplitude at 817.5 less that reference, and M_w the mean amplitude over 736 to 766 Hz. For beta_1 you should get 15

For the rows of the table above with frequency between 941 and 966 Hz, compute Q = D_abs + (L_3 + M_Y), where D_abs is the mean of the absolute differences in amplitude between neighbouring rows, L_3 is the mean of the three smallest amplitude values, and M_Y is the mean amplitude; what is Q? 78.8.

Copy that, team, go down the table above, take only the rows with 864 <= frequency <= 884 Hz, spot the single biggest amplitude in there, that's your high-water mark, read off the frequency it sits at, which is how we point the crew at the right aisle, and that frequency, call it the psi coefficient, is 882.5 Hz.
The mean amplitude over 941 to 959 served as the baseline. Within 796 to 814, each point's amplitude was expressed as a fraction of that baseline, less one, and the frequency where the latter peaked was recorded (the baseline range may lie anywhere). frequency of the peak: 805.0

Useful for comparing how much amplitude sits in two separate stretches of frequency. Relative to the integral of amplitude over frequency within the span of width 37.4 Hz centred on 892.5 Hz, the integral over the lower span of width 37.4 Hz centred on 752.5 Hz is 1.09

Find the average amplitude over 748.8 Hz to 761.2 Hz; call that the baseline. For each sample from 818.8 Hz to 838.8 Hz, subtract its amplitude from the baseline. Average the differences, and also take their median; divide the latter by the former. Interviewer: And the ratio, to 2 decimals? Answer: 0.97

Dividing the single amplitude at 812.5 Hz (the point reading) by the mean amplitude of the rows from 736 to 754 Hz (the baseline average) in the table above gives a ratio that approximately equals 0.98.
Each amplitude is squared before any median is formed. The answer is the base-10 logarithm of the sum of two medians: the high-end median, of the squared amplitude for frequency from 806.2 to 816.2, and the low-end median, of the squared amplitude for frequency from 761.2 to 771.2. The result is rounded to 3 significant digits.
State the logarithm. 3.60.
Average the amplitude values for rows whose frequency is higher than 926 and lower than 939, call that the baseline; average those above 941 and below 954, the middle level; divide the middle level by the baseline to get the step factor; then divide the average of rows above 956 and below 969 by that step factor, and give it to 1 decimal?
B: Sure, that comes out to 40.1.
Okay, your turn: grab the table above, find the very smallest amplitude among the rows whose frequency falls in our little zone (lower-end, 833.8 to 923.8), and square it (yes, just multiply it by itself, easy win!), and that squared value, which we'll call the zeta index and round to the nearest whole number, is 1528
